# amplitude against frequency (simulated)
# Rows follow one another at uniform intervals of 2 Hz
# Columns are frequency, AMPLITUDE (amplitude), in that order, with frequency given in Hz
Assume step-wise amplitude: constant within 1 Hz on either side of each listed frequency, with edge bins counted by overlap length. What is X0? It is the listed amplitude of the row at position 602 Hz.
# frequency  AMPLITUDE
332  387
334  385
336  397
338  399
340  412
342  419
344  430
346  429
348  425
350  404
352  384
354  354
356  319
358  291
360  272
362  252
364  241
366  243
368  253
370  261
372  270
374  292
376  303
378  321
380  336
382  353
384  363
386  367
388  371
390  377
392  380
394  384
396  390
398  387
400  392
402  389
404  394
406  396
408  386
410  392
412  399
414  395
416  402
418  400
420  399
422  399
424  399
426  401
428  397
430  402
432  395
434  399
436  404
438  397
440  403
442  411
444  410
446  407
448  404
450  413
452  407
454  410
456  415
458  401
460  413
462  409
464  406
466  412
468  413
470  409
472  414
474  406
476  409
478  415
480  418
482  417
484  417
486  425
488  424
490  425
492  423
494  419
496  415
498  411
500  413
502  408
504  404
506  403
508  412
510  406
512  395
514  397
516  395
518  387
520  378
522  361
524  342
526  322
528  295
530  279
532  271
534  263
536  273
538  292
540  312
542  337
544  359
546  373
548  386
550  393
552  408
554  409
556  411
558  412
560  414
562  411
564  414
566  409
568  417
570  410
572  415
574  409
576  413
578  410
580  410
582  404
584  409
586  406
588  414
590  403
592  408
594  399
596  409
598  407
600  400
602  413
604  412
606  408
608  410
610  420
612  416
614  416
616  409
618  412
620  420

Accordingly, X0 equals 413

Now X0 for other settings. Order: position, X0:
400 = 392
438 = 397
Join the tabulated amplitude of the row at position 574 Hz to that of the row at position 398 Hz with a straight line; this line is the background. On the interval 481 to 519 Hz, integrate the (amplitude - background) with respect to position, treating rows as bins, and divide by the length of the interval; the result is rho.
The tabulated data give 11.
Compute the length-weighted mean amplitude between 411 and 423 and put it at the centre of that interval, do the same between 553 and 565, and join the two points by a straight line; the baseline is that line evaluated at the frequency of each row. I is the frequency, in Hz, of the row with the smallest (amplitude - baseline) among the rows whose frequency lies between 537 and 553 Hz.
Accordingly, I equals 538 Hz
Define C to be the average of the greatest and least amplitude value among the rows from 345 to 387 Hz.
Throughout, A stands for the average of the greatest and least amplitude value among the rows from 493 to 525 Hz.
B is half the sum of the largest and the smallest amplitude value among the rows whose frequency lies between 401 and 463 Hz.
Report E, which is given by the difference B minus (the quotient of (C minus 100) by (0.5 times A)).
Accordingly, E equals 399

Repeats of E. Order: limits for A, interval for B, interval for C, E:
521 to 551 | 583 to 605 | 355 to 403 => 405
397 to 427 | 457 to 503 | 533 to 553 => 412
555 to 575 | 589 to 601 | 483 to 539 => 403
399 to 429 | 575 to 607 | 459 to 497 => 405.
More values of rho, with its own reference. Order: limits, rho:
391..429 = 5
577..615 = -3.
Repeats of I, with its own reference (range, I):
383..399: 384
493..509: 506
